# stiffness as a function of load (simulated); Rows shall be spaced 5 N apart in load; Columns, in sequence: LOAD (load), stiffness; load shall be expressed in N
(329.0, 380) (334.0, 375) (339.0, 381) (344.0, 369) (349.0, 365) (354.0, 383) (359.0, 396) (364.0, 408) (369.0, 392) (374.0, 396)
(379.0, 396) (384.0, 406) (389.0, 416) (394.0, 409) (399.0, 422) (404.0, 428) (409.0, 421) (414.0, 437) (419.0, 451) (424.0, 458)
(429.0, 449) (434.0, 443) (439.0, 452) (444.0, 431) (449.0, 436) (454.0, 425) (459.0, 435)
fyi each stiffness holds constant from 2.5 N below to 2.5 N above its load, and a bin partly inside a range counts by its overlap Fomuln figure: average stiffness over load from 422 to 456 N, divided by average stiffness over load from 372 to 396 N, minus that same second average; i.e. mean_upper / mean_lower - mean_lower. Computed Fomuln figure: -404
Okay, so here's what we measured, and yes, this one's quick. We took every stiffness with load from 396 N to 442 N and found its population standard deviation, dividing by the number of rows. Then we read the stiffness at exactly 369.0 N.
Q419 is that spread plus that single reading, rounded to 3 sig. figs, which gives 405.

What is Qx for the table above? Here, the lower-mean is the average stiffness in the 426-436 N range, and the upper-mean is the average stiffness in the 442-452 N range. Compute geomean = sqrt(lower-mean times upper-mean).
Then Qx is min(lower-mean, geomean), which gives 440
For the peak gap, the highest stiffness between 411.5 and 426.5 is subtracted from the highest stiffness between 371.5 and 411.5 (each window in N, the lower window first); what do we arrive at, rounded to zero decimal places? -30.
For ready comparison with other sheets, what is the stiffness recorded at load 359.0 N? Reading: 396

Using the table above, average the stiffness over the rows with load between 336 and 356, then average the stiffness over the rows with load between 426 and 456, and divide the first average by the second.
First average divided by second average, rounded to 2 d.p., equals 0.85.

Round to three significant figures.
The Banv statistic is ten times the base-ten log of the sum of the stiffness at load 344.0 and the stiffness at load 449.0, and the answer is 29.1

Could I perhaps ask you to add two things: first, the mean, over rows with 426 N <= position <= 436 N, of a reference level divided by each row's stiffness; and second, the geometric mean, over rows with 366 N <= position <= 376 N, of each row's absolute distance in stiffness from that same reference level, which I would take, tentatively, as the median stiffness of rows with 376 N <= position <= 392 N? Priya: 13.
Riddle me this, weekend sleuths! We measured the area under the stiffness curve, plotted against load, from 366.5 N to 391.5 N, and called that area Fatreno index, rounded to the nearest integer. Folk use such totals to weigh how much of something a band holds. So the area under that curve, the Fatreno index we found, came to 10030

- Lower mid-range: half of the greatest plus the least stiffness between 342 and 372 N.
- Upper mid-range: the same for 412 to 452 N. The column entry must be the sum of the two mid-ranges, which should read 831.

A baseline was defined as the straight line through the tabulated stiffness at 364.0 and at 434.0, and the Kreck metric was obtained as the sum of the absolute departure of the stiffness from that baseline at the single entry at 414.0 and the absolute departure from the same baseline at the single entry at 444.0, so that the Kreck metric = 21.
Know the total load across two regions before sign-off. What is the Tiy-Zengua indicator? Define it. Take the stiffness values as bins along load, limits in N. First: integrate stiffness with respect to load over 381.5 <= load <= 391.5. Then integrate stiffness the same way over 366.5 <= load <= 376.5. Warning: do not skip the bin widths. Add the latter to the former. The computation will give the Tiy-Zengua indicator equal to 8050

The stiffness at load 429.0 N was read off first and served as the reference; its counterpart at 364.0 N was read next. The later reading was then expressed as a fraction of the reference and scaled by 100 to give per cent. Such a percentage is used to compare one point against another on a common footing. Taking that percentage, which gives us 91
